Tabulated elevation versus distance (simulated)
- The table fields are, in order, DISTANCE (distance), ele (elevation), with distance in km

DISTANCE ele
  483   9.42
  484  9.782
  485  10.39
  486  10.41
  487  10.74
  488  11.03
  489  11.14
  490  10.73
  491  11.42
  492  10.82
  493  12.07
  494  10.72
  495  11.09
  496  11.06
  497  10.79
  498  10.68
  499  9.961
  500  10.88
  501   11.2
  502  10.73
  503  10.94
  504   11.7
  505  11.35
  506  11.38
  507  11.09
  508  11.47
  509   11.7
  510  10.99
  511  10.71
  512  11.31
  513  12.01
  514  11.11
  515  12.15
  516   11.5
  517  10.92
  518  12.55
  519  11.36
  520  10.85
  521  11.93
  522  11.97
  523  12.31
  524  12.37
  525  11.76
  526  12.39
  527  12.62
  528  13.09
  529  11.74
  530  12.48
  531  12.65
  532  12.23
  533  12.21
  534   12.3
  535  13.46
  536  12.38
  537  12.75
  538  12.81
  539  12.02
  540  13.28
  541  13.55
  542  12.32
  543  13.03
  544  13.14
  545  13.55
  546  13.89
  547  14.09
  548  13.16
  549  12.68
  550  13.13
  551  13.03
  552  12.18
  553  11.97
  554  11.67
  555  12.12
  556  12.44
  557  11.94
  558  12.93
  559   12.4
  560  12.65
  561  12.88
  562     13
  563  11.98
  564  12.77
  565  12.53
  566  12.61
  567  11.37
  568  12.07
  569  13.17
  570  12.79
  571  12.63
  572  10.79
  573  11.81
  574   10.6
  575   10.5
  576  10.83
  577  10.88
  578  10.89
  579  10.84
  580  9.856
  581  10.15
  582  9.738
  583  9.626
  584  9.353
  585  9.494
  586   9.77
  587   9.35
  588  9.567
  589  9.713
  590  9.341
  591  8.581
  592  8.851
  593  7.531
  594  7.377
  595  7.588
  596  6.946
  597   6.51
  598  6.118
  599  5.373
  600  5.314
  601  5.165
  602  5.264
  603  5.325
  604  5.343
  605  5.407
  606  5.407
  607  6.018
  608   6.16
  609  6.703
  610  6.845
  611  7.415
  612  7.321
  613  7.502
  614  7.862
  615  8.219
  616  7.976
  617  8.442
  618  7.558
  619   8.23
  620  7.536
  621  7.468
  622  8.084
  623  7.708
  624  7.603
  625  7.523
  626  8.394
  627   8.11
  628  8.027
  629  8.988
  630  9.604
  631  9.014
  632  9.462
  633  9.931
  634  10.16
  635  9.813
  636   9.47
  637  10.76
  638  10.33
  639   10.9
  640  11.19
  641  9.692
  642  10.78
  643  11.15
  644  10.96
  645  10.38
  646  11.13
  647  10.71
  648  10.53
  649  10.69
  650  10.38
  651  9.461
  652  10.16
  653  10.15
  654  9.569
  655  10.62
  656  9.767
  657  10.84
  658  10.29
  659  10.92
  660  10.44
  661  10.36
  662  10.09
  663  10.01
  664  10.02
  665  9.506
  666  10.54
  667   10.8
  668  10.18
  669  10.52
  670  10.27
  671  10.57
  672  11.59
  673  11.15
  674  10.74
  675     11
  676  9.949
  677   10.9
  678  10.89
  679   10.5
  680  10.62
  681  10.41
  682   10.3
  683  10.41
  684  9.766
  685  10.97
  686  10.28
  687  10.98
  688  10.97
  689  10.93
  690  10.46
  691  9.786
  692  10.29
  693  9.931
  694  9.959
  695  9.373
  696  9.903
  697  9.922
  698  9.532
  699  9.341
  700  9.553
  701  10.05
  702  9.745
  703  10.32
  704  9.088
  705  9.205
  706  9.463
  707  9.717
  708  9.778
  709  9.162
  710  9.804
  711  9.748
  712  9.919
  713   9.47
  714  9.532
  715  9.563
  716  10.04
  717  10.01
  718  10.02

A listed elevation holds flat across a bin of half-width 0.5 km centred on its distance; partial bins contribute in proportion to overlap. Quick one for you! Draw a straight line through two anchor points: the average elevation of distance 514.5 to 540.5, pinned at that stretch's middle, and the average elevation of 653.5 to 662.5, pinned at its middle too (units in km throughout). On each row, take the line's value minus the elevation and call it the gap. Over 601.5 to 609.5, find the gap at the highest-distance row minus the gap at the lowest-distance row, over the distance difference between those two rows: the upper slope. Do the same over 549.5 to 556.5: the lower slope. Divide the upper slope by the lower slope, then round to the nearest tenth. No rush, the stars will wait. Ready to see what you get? -2.2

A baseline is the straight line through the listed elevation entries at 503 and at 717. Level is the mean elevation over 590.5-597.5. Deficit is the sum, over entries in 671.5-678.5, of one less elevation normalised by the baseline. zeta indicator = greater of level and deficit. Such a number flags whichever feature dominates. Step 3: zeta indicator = 7.6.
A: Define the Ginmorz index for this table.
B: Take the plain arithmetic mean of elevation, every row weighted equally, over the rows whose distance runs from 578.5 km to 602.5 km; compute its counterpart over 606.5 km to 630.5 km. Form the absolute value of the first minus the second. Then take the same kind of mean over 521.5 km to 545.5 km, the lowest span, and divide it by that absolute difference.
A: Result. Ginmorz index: 25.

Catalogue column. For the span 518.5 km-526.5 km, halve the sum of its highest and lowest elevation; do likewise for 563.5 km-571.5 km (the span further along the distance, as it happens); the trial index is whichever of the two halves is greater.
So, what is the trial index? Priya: 12.3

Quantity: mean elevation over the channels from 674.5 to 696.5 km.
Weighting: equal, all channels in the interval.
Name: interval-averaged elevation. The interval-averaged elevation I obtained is 10.4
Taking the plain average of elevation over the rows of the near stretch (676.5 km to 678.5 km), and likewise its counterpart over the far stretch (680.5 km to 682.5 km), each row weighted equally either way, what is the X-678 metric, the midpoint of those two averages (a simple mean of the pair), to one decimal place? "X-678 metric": 10.6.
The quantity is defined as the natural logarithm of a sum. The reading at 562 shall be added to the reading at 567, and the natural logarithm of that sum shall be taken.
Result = 3.19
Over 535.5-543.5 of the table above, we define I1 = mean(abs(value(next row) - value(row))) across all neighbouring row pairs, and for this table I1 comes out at 0.67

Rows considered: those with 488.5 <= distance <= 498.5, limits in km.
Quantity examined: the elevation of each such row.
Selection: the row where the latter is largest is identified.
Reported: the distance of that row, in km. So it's 493 km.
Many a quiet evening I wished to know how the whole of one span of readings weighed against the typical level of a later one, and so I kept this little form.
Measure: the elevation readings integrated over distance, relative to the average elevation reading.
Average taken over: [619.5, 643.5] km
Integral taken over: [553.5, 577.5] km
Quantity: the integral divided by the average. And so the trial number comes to 31.3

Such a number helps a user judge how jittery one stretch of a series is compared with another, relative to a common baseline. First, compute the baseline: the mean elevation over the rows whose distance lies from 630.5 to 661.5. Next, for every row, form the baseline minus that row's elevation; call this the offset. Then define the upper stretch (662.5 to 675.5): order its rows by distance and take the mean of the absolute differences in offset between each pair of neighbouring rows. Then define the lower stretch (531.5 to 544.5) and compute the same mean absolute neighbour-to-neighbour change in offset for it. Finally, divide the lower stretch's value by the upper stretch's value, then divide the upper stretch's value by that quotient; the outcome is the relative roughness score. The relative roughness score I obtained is 0.35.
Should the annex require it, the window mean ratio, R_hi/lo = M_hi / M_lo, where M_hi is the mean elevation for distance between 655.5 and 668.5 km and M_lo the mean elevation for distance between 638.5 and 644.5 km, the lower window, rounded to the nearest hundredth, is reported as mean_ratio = 0.95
